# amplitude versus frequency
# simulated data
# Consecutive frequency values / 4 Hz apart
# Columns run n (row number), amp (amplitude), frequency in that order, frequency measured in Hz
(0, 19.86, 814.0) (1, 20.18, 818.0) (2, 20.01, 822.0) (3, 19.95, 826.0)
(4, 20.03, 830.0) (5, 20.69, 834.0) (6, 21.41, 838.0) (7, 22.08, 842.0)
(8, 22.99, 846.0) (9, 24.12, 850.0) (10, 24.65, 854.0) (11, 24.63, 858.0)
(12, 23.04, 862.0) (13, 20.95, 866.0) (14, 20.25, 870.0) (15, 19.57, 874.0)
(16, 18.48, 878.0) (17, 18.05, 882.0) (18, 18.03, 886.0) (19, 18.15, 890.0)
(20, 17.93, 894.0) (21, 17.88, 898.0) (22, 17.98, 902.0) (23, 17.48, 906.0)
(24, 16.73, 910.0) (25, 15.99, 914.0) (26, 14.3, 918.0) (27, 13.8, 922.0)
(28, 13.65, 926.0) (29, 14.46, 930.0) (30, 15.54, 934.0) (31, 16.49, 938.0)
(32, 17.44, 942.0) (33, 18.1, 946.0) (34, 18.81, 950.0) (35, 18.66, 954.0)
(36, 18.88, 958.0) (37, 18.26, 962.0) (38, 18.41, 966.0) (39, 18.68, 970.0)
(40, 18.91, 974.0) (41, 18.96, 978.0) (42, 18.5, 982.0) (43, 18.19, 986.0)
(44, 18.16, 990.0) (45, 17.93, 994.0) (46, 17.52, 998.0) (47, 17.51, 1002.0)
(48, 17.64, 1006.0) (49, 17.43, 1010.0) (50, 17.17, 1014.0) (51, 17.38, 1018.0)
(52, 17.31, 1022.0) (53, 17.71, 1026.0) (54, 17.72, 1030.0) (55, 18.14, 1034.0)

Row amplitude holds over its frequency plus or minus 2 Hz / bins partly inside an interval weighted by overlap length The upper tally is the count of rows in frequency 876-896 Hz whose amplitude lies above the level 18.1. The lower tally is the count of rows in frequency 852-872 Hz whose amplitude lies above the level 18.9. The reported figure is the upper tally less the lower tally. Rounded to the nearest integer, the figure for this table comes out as -3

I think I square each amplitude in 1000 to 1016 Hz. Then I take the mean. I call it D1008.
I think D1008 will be 304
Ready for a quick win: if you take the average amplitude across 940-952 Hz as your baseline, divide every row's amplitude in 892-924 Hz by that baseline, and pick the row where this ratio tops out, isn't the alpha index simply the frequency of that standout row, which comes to 902.0 Hz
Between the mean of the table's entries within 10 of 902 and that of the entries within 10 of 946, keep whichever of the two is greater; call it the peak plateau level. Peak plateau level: 17.9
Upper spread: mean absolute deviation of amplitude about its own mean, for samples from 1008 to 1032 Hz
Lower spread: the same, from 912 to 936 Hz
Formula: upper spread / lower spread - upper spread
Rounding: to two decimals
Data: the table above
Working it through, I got 0.05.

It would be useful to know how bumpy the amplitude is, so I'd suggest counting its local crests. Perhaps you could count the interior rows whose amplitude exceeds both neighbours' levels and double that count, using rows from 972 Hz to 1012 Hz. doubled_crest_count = 4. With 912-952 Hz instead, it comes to 0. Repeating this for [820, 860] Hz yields 2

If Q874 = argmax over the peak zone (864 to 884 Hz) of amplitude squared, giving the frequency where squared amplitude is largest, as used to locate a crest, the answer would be 866.0 Hz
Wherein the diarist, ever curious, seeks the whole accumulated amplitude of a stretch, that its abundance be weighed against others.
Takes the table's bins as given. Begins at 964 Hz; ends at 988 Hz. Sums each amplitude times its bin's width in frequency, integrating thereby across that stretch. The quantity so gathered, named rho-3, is 447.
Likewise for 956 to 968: 222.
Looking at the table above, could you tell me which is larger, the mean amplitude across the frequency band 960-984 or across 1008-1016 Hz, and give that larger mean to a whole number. 19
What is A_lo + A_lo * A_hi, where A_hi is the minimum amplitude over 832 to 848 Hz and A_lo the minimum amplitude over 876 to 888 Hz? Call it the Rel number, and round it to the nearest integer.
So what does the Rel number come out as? 391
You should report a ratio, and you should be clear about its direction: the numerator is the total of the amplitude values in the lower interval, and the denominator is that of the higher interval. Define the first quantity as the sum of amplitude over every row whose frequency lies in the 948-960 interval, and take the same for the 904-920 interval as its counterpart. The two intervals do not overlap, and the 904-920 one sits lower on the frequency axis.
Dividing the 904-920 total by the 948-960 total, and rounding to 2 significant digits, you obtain 1.1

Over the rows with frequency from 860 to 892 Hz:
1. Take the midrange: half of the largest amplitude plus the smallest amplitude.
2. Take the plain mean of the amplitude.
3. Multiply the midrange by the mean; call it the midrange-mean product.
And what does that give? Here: 402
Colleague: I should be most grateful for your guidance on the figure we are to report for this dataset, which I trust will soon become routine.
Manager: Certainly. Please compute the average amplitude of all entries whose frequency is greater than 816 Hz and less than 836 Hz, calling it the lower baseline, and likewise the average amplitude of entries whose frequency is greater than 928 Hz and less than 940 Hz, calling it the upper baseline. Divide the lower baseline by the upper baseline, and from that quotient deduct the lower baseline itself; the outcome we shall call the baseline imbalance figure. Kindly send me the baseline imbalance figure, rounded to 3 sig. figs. -18.9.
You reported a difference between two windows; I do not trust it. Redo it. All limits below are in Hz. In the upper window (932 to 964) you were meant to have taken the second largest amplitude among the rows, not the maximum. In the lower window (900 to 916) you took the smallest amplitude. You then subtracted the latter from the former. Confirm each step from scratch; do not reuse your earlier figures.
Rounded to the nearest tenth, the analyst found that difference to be 2.8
